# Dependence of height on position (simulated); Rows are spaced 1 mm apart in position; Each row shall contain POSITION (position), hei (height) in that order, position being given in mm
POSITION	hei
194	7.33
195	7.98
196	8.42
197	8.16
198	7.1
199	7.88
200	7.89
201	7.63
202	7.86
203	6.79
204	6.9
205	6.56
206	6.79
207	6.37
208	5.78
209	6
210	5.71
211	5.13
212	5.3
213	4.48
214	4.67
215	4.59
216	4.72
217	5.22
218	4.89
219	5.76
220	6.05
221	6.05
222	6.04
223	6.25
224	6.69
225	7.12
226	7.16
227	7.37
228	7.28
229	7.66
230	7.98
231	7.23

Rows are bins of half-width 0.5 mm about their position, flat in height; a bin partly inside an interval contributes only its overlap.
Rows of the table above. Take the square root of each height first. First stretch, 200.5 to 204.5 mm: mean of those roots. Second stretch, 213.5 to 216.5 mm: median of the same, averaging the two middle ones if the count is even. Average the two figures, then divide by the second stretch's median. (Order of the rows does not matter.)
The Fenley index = 1.12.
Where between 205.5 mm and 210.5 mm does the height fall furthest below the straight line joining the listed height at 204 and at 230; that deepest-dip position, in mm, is 210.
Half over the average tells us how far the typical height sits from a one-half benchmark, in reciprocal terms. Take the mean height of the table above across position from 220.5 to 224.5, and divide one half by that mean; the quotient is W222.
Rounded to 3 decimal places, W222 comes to 0.080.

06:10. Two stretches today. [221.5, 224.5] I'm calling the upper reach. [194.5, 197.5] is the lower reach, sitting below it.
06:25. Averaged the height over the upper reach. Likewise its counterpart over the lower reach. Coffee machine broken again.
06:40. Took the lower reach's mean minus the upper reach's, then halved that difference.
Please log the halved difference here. 0.93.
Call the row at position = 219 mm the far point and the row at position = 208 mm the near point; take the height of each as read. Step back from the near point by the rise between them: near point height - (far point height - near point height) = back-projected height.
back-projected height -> 6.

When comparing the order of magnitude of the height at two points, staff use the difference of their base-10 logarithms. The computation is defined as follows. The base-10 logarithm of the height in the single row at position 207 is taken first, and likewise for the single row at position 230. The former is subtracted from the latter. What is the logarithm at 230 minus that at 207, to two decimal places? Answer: 0.10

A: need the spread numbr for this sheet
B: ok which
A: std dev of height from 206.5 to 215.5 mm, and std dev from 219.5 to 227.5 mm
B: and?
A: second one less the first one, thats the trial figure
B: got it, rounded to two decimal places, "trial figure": -0.11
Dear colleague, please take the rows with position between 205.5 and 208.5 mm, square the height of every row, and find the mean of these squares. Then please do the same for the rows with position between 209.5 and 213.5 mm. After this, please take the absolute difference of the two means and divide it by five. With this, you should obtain 2.7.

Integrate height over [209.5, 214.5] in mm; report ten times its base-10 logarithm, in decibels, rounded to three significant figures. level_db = 14.0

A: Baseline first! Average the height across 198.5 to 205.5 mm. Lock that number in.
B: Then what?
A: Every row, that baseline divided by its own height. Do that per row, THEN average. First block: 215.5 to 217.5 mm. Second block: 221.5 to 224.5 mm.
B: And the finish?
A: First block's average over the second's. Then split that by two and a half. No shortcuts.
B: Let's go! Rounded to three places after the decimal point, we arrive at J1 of 0.510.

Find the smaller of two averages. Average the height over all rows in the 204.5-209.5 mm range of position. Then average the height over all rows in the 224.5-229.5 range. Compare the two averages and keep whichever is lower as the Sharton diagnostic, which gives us 6.3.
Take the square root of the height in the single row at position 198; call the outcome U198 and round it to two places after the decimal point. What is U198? 2.66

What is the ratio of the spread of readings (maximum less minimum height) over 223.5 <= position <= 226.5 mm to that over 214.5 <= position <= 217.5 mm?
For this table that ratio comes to 0.7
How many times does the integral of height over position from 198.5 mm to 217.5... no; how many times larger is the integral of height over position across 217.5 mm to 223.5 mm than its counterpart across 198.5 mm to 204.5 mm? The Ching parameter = 0.78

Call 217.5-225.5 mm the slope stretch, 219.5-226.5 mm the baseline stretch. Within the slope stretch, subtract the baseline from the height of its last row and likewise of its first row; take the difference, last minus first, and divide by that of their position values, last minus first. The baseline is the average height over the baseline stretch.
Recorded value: 0.32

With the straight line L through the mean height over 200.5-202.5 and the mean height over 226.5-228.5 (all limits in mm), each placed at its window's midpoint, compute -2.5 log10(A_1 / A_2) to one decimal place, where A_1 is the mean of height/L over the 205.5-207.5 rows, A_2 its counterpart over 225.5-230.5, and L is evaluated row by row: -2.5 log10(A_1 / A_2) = 0.2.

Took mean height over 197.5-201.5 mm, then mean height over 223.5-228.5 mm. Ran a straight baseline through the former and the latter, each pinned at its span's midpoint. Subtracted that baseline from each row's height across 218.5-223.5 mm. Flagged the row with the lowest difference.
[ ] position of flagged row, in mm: 219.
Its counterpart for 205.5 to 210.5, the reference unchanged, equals 210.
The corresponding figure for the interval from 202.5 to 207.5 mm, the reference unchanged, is 207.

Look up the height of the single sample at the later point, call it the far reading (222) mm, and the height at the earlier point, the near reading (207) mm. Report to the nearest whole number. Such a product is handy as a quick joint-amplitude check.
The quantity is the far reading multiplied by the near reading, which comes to 38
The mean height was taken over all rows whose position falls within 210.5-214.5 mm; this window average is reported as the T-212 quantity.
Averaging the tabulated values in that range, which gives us 4.9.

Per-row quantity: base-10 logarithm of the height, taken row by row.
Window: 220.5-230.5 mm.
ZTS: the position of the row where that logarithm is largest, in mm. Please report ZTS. 230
